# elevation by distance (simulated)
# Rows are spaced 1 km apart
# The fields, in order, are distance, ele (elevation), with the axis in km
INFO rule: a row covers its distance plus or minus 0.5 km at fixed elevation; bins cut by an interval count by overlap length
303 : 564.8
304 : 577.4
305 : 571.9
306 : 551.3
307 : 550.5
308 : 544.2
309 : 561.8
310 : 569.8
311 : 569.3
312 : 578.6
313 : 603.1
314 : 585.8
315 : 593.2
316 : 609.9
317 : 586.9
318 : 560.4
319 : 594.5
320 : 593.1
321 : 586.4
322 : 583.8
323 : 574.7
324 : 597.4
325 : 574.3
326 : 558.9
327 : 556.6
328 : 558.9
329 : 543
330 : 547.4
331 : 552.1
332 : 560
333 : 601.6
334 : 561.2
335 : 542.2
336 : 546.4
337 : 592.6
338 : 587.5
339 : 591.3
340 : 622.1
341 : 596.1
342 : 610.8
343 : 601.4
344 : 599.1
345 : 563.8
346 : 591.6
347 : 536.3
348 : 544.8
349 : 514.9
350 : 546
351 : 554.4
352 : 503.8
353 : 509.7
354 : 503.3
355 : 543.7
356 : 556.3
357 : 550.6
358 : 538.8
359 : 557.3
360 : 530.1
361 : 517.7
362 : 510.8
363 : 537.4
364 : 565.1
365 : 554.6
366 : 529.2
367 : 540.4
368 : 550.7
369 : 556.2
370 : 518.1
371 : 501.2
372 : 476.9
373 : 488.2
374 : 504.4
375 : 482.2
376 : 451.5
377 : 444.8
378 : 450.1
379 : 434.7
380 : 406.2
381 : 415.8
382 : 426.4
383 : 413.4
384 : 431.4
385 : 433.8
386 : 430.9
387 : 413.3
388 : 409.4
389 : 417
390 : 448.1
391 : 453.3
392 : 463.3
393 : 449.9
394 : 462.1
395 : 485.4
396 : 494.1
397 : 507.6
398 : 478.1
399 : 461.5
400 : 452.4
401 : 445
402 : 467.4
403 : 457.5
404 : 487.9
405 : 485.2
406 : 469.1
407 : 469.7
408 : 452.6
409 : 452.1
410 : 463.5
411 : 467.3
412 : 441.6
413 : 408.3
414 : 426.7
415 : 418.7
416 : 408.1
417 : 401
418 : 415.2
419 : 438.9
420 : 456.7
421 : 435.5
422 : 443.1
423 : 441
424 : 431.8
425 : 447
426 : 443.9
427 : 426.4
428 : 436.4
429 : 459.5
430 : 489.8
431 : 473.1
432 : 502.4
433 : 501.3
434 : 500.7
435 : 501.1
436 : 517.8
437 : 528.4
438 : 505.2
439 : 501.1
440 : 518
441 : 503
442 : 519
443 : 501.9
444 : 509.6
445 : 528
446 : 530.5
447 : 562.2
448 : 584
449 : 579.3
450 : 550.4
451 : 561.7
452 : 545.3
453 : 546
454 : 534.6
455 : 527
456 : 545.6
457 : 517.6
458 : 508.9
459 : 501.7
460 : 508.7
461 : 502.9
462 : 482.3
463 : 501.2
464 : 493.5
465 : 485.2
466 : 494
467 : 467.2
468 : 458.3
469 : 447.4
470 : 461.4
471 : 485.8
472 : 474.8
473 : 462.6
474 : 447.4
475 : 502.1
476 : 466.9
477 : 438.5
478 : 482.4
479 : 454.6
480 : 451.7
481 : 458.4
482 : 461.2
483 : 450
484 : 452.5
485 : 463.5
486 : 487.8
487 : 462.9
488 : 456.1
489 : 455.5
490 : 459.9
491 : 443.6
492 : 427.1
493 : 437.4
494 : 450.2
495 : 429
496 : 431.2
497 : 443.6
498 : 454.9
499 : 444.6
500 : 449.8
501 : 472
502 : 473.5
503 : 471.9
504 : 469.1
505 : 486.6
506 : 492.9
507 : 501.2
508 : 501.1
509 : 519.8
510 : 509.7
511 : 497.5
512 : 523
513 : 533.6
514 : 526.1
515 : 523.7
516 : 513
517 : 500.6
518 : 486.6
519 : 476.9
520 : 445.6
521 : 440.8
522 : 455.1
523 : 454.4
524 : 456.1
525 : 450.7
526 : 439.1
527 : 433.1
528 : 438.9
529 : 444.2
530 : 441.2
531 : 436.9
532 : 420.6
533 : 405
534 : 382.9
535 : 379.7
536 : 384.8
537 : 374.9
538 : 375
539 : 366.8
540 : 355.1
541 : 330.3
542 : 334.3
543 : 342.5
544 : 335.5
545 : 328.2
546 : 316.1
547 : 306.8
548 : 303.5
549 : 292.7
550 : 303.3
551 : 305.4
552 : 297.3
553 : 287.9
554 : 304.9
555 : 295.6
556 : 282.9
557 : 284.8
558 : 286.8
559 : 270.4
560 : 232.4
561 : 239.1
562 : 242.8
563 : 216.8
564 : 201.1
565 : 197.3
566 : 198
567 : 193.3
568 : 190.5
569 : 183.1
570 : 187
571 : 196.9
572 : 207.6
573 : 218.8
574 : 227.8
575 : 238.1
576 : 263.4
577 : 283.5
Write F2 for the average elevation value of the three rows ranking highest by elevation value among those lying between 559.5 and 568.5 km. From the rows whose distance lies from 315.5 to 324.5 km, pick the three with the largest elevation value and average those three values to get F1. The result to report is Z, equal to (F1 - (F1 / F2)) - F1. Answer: -2.5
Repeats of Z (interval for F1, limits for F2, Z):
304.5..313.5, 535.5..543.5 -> -1.5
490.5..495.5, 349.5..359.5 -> -0.8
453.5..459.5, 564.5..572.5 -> -2.7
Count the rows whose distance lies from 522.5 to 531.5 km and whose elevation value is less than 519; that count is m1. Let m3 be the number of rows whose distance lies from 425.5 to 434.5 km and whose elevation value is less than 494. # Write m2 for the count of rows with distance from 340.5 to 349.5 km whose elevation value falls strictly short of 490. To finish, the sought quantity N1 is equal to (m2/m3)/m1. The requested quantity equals 0.00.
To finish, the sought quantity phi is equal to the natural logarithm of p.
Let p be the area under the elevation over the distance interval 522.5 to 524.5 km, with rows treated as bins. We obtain 6.8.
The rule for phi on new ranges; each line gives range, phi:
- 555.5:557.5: 6.3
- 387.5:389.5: 6.7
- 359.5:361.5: 7.0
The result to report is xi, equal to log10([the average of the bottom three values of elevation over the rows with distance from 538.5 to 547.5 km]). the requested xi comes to 2.50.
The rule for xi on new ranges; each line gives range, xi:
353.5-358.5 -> 2.72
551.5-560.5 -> 2.42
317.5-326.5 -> 2.75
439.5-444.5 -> 2.70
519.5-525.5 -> 2.65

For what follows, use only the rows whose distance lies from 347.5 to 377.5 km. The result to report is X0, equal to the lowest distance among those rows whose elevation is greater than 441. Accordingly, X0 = 348 km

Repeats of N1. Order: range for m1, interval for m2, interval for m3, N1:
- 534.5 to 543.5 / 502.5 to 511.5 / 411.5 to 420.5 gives 0.04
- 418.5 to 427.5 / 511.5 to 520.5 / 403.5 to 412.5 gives 0.04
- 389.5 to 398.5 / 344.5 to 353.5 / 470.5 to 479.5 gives 0.00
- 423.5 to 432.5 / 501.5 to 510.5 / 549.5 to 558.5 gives 0.05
